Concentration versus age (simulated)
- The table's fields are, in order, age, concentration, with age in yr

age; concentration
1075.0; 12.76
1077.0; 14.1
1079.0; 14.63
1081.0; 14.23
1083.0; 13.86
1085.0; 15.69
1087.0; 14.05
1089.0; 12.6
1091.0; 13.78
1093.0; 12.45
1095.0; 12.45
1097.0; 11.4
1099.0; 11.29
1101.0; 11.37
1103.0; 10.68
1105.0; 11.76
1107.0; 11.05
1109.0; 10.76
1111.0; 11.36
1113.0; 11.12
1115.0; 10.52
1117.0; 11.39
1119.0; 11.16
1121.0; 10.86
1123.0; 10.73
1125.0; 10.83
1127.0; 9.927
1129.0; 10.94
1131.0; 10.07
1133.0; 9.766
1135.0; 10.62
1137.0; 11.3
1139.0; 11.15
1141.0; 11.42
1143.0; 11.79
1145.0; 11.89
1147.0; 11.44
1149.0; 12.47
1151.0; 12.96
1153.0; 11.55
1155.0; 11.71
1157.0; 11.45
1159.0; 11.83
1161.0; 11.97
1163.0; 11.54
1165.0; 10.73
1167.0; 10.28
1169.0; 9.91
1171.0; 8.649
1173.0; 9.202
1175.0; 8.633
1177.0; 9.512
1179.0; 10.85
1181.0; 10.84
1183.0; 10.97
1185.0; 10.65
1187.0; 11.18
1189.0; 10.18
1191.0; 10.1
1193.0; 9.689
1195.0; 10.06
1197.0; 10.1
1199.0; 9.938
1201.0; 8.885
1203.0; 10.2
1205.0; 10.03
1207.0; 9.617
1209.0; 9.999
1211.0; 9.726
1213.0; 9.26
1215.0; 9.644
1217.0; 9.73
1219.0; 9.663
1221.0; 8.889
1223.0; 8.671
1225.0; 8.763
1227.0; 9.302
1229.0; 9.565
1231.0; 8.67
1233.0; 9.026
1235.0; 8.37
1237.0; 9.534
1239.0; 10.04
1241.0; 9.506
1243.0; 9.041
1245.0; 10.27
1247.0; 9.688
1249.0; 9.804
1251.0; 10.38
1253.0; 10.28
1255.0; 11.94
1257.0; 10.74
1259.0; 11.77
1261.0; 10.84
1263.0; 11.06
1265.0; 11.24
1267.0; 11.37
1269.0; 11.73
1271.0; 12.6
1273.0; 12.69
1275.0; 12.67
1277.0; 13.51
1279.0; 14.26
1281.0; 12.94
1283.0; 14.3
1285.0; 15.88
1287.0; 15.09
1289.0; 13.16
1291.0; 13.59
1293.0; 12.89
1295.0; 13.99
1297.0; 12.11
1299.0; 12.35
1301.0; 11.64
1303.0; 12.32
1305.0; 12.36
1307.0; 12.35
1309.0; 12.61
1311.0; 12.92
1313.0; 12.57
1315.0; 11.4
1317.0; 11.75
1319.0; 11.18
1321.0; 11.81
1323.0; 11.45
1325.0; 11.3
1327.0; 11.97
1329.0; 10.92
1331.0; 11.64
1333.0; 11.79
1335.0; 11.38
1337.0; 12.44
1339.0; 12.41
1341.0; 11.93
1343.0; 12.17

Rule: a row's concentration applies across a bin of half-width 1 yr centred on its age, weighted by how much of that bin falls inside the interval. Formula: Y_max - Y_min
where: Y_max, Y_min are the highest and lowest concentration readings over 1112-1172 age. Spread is 4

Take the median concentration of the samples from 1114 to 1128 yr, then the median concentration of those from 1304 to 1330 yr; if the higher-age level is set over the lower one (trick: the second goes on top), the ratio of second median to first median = 1.09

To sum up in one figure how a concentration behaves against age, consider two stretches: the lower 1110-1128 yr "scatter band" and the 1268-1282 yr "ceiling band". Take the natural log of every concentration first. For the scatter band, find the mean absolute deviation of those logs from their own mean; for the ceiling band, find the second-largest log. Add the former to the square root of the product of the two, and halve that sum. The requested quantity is 0.158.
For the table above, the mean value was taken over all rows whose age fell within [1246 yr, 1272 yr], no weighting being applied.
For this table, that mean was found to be 11.0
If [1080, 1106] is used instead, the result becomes 12.7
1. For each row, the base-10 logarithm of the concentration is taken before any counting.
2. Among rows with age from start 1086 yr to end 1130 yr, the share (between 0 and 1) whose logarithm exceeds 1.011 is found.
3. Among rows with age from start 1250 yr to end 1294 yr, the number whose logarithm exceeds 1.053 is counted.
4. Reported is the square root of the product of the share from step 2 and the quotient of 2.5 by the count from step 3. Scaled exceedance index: 0.4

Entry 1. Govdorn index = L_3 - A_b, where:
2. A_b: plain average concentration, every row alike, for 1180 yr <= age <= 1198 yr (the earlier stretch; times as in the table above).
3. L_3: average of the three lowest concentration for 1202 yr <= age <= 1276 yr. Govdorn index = -1.8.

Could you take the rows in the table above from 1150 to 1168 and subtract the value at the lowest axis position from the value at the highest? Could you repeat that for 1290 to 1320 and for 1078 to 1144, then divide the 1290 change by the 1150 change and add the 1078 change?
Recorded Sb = -1.9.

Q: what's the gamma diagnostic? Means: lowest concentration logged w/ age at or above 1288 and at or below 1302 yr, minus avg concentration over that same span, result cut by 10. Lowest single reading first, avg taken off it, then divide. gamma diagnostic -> -0.12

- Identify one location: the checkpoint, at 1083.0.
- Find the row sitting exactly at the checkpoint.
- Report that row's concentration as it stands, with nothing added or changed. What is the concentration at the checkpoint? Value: 13.86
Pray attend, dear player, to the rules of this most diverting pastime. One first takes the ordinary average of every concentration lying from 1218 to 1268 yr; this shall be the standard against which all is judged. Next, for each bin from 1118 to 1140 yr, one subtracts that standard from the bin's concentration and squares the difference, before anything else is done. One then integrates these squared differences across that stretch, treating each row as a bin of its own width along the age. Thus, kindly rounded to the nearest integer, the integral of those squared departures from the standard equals 17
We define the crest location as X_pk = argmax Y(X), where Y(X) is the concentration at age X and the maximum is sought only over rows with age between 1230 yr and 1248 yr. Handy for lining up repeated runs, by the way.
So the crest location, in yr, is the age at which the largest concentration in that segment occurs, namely 1245.0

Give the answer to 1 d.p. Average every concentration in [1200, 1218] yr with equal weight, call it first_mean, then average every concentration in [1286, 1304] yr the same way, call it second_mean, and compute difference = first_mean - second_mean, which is -3.3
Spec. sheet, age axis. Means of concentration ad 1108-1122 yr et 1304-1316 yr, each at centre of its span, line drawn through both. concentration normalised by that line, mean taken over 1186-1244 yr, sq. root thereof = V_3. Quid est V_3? 0.90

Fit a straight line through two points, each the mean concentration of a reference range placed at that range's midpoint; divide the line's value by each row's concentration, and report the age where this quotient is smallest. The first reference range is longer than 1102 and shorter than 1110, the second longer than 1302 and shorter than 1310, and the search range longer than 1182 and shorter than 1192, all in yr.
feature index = 1187.0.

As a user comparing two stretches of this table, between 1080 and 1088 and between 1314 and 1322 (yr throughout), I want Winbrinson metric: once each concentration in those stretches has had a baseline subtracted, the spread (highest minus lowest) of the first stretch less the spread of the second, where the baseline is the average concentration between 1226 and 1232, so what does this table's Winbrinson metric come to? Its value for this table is 1.2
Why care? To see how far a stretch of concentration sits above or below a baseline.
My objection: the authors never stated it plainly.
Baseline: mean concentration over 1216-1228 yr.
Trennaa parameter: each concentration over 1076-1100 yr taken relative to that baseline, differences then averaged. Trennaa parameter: 4.2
